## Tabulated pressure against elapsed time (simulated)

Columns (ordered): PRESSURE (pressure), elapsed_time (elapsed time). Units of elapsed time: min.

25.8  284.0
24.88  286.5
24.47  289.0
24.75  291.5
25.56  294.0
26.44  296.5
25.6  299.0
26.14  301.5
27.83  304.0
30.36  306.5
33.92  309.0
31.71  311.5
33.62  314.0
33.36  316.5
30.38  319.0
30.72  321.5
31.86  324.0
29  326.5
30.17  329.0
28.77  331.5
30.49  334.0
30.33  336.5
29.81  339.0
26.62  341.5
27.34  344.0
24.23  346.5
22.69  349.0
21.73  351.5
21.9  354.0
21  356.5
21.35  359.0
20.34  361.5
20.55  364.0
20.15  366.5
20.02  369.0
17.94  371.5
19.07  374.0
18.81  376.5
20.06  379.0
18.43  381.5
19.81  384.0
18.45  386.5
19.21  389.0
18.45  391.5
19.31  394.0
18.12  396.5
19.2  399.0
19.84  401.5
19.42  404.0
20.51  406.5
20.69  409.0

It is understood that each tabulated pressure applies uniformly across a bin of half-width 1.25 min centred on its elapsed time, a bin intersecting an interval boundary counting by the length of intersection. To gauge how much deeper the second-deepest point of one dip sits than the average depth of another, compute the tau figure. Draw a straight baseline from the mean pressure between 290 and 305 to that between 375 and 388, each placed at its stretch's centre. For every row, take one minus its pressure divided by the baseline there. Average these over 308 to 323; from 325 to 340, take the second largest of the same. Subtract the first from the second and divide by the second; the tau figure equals 0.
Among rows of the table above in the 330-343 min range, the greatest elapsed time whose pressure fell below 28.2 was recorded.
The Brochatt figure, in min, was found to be 341.5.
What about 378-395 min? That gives 394.0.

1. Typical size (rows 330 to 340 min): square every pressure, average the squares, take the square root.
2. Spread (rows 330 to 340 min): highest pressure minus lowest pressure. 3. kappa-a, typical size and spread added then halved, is 15.8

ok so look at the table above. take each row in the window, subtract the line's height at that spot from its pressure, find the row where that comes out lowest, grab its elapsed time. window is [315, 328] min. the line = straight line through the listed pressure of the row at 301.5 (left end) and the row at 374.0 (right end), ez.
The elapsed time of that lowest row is 326.5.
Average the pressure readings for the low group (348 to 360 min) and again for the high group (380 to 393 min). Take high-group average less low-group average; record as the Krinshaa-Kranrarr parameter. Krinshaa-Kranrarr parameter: -3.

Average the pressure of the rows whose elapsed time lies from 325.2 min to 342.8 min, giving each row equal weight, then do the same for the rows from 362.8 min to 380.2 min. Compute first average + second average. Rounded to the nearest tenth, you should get 48.8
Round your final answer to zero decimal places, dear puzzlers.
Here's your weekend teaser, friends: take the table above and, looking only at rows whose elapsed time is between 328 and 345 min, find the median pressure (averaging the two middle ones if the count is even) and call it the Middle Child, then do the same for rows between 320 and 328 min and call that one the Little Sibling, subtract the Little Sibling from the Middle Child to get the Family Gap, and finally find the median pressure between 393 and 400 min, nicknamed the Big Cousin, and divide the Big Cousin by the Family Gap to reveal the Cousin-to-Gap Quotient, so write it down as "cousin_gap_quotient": -21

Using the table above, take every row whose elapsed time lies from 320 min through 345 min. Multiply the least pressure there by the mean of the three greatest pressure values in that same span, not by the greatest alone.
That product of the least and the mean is 826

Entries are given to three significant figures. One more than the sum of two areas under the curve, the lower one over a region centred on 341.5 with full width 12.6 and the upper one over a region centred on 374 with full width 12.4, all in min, 587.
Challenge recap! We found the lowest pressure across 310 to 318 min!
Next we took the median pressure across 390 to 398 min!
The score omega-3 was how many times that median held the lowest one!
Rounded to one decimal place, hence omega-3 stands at 0.6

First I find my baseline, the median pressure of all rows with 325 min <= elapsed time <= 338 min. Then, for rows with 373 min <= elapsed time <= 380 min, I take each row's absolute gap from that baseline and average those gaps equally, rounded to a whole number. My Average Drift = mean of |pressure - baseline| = 11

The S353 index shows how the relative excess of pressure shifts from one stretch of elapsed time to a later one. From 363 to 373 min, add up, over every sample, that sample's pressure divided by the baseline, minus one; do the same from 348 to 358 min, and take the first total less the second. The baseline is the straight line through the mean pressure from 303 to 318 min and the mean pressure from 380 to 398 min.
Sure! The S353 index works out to 0.0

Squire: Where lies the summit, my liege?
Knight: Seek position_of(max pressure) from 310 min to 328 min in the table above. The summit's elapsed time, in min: 314.0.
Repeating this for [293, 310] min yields 309.0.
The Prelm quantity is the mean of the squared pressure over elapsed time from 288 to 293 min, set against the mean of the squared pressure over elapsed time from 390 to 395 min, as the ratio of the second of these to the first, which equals 0.59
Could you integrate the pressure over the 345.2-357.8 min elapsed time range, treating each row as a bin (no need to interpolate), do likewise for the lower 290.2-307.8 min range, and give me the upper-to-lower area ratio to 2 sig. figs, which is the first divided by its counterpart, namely 0.60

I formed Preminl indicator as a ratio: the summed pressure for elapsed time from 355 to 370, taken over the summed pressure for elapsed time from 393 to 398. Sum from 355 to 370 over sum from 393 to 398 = 3.3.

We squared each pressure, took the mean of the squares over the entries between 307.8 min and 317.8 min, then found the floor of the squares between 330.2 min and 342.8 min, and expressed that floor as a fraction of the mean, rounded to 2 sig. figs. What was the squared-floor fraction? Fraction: 0.64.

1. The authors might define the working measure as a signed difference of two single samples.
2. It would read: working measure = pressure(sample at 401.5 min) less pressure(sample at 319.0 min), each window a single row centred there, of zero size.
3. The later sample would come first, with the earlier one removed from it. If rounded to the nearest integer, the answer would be -11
